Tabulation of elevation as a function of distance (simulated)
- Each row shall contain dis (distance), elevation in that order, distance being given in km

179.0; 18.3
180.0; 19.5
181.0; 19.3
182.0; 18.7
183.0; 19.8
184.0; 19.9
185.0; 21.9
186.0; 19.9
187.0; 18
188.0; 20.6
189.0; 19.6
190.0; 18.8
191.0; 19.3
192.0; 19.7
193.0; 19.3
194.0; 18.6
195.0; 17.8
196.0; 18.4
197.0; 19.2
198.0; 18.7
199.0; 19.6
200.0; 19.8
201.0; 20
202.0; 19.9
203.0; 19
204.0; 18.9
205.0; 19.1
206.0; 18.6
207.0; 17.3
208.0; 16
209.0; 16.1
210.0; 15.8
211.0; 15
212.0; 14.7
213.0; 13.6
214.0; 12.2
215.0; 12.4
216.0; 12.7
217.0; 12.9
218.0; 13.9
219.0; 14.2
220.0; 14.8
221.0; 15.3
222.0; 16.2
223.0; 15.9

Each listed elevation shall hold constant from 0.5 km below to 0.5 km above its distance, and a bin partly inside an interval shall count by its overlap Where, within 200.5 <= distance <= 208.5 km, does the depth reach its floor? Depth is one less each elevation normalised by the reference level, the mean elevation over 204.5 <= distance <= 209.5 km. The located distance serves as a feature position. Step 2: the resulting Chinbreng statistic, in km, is 201.0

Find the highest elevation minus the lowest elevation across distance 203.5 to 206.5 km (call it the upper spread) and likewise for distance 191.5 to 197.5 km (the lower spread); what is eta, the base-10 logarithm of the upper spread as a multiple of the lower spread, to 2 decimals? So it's -0.58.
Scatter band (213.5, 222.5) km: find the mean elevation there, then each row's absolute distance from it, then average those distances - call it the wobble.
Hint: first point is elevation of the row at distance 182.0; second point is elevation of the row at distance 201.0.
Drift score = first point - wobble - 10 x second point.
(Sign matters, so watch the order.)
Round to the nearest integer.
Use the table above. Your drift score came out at -182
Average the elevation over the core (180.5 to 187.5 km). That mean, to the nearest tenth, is 19.6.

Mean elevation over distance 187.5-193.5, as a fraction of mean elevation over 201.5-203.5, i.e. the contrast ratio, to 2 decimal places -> 1.01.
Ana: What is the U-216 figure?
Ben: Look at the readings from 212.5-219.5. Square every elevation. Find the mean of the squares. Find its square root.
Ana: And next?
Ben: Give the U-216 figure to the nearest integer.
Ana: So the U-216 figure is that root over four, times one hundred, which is 329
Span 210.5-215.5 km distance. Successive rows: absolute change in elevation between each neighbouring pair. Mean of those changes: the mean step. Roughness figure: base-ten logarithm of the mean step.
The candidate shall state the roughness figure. -0.12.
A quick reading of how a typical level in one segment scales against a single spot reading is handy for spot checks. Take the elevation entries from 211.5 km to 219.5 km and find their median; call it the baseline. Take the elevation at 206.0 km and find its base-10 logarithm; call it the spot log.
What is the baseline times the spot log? 16.8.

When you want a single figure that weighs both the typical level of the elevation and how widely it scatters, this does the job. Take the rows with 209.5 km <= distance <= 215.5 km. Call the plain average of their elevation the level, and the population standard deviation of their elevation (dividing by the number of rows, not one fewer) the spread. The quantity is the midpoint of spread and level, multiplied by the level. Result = 107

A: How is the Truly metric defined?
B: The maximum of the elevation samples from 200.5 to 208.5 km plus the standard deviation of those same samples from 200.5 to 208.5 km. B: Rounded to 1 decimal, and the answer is 21.3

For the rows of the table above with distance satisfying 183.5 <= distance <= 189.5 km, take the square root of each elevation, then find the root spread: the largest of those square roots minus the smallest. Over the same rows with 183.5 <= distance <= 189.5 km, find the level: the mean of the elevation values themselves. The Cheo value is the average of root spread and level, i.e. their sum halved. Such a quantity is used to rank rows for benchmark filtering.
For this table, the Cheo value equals 10.2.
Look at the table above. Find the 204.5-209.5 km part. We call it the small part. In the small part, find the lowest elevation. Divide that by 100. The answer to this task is 0.16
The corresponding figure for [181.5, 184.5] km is 0.19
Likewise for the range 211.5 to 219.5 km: 0.12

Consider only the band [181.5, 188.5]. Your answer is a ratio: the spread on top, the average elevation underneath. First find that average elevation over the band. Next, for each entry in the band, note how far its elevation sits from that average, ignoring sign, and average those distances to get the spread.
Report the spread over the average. 0.043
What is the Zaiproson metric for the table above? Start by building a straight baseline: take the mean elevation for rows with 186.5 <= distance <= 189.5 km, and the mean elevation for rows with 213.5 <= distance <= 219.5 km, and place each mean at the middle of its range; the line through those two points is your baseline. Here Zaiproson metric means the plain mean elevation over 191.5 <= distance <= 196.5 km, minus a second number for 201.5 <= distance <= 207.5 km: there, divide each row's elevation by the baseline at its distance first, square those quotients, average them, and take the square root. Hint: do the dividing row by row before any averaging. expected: 17.6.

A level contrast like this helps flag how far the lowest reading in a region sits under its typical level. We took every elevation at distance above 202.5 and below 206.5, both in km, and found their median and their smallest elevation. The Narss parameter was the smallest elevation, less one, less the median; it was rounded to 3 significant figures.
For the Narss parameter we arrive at -1.35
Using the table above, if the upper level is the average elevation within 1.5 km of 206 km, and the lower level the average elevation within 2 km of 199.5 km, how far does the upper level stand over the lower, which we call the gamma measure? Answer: -1.2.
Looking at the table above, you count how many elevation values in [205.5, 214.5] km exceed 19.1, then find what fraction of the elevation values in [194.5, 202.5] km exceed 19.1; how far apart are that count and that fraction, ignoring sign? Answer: 0.6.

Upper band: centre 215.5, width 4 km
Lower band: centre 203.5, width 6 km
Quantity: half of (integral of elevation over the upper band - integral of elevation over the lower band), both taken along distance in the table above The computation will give -33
